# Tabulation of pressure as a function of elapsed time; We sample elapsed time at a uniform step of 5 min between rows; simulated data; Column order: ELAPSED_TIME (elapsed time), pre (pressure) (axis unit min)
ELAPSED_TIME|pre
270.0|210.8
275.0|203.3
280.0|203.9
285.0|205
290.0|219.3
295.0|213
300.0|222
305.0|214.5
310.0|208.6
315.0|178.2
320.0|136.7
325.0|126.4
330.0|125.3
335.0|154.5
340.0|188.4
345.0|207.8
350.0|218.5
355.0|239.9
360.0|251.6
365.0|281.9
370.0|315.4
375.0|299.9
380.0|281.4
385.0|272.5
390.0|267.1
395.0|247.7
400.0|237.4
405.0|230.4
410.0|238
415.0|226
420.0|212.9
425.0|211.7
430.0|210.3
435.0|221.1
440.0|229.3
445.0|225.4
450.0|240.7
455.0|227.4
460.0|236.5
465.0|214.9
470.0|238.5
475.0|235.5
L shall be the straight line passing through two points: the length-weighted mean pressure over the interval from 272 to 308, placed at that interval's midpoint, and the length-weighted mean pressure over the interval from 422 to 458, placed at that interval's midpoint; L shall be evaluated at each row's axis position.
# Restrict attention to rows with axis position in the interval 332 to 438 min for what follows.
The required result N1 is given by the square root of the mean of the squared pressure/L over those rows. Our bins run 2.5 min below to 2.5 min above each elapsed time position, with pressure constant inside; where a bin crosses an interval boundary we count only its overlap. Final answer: 1.1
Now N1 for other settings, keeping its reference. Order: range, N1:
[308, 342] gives 0.8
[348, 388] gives 1.2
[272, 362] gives 0.9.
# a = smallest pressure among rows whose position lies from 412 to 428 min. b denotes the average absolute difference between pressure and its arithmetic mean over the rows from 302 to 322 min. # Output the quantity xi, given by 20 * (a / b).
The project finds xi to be 157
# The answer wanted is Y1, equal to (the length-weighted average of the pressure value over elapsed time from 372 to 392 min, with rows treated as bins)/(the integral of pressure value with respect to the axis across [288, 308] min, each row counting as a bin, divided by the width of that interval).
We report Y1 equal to 1.3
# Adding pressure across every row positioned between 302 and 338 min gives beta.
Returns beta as 1144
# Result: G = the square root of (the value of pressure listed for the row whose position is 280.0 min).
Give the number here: 14.3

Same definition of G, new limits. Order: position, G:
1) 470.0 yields 15.4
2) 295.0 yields 14.6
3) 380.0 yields 16.8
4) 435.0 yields 14.9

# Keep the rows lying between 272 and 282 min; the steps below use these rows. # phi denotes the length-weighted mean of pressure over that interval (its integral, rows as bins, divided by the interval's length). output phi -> 204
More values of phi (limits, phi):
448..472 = 231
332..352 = 190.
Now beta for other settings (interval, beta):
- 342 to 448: 5126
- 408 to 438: 1320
